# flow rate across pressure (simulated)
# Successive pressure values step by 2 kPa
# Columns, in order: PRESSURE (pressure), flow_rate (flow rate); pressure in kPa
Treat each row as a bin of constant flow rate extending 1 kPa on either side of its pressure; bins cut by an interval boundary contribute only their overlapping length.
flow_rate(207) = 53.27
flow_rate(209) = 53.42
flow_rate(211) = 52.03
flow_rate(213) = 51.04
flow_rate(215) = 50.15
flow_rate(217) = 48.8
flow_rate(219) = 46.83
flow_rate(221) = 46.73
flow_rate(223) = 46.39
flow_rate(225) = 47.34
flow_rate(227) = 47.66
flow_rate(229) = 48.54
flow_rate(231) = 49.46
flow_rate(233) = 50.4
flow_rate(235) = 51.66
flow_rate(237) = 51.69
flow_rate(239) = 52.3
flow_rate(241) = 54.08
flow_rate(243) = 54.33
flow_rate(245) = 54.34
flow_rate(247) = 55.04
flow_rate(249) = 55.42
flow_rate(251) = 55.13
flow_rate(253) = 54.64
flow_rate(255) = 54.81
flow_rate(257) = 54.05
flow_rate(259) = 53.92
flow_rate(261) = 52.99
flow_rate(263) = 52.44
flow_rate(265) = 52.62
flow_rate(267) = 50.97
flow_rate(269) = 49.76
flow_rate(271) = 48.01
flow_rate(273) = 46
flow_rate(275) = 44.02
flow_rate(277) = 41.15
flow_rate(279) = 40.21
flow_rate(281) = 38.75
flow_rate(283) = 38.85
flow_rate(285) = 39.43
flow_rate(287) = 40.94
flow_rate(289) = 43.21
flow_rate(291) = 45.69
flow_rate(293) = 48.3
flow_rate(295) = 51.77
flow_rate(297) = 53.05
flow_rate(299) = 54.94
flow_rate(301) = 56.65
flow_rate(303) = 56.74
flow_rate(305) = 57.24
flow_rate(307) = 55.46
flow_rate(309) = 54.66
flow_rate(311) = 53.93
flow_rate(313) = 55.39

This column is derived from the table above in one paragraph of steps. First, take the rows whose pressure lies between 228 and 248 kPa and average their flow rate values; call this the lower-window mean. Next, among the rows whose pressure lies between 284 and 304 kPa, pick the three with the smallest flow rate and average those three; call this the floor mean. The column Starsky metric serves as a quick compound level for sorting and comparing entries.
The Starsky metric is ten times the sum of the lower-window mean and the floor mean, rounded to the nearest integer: 934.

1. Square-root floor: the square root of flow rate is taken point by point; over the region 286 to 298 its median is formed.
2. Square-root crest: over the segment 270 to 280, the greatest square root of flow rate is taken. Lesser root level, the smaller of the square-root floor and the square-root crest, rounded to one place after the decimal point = 6.9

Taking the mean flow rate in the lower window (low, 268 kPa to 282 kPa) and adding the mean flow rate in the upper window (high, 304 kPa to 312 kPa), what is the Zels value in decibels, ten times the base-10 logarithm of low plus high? 20.0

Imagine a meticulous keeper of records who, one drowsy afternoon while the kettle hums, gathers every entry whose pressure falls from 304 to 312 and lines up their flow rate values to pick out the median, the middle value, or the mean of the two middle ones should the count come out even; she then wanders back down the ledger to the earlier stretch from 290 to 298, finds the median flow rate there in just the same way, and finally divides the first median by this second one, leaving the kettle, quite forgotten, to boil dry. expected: 1.10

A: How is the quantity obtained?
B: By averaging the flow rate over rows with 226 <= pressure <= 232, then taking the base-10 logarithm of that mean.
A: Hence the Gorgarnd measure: 1.69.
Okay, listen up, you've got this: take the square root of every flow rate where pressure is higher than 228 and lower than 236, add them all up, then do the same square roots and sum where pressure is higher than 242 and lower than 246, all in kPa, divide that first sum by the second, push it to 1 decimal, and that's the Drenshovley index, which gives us 1.9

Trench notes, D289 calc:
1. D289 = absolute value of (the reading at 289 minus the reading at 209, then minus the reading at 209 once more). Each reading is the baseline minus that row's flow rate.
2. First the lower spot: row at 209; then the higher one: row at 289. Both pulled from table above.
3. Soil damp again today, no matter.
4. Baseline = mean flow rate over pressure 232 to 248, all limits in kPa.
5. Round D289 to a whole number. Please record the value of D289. 11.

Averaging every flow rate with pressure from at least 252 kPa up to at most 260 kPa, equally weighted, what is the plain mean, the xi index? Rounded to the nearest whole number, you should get 54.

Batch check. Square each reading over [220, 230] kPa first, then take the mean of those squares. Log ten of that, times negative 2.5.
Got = -8.38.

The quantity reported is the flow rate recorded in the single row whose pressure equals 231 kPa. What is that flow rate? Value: 49.46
